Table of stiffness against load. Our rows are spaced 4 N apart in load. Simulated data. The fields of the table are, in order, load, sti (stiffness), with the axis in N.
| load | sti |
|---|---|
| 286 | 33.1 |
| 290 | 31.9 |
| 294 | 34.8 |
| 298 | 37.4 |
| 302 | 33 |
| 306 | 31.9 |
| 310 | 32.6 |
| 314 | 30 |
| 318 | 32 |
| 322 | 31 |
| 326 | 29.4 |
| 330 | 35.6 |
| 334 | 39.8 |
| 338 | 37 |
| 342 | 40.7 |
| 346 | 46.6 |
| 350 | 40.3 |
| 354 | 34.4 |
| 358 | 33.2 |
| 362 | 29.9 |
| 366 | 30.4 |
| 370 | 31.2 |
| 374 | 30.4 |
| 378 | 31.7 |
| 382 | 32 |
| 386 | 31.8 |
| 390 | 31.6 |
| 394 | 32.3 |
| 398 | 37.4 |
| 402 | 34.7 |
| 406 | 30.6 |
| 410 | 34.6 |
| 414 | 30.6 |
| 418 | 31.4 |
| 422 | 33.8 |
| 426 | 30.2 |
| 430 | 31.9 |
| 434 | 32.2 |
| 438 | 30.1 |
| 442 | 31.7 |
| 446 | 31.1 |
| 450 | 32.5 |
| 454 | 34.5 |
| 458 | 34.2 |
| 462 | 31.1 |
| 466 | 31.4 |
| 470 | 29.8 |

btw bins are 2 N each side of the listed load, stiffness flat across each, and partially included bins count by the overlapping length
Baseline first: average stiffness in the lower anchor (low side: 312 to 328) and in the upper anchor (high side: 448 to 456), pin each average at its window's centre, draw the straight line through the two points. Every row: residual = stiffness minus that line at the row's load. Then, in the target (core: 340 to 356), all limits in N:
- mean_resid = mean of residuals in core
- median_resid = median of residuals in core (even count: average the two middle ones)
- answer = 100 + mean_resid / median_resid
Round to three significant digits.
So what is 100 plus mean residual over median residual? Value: 101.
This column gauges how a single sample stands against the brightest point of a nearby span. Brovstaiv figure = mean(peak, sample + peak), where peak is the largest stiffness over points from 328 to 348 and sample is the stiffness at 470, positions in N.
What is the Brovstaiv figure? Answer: 61.5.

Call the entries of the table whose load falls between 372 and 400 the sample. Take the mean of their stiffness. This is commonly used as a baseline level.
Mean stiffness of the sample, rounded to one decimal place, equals 32.5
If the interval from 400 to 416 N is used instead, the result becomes 32.6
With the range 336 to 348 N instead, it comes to 41.4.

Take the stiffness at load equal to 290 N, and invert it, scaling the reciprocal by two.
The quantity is 0.063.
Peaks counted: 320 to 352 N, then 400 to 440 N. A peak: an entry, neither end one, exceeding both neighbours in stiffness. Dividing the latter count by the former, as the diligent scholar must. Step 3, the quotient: 1.5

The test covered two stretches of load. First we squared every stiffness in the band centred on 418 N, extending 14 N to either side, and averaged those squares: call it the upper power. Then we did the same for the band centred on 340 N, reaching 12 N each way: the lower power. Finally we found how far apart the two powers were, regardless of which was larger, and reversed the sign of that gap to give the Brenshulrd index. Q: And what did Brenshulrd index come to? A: -594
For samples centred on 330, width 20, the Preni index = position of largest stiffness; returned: 334 N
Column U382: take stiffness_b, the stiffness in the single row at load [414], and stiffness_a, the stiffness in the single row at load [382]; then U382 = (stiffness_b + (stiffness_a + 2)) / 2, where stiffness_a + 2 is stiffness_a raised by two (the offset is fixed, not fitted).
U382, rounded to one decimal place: 32.3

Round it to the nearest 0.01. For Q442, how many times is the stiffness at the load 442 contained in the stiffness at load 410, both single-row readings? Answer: 1.09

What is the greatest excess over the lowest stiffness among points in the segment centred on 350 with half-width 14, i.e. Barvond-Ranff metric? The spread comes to 17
